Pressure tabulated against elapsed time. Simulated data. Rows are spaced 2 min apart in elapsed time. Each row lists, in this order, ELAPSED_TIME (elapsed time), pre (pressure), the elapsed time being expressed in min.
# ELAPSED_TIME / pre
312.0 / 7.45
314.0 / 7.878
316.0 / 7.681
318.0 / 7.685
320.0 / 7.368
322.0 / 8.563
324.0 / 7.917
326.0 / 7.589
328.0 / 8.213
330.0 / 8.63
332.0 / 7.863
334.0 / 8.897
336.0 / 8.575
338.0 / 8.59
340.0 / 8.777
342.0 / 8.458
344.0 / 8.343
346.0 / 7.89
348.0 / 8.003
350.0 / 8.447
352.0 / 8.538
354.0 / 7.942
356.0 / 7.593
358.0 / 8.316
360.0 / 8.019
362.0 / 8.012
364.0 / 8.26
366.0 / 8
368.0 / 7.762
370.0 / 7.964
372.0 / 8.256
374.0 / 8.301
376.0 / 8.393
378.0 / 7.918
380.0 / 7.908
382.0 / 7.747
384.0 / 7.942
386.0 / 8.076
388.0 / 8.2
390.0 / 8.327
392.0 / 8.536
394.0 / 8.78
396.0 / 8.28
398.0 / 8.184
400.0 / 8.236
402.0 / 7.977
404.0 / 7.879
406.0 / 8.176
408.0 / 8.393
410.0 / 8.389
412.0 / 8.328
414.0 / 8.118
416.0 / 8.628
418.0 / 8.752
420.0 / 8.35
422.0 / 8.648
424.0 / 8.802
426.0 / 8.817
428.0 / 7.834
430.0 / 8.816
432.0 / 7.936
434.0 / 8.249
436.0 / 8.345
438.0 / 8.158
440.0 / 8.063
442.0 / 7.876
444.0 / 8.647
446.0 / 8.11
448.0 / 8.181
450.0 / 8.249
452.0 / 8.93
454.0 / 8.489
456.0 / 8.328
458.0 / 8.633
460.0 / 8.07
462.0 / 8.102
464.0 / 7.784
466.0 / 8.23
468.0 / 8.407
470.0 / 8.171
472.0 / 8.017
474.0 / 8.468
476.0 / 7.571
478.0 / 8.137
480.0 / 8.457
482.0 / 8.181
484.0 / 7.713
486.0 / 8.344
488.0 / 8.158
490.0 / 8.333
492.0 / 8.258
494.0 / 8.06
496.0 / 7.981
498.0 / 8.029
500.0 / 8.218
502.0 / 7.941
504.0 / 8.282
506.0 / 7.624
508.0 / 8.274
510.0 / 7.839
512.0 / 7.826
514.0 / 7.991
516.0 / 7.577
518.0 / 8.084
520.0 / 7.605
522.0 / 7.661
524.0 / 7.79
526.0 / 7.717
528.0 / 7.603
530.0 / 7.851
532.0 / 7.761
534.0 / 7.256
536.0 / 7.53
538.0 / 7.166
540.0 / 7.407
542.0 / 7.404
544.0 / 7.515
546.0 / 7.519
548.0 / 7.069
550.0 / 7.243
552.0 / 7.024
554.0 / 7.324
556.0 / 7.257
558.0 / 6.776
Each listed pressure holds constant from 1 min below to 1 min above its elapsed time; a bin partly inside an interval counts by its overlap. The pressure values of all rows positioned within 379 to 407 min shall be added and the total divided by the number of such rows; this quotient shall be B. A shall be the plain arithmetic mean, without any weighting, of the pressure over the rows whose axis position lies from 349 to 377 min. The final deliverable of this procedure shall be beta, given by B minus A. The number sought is 0.03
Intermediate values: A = 8.1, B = 8.16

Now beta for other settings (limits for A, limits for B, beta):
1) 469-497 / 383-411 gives 0.11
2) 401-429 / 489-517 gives -0.35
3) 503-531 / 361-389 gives 0.22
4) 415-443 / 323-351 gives -0.08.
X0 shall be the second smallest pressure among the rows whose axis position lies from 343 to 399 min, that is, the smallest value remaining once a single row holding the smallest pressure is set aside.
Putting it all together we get 7.747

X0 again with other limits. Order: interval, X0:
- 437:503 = 7.713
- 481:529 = 7.603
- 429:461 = 7.936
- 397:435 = 7.879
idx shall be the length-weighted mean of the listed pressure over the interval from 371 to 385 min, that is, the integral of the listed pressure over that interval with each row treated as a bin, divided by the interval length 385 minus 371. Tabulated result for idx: 8.07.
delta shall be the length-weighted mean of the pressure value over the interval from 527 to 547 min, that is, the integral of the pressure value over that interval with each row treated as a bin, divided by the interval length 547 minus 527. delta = 7.50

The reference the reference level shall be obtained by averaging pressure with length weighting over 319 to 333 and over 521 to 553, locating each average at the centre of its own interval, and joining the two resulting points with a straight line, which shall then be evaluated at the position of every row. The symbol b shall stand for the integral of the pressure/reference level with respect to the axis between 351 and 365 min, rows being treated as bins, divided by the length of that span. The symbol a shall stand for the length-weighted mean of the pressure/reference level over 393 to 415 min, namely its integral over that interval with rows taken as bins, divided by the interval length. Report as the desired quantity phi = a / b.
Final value 1.03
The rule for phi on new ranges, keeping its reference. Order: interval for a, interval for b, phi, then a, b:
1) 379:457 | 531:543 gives 1.07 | 1.07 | 0.99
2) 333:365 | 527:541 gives 1.04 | 1.04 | 1.00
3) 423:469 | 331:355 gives 1.03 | 1.08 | 1.05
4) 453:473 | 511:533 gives 1.04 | 1.07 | 1.03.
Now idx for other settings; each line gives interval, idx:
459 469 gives 8.12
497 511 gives 8.03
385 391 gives 8.20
